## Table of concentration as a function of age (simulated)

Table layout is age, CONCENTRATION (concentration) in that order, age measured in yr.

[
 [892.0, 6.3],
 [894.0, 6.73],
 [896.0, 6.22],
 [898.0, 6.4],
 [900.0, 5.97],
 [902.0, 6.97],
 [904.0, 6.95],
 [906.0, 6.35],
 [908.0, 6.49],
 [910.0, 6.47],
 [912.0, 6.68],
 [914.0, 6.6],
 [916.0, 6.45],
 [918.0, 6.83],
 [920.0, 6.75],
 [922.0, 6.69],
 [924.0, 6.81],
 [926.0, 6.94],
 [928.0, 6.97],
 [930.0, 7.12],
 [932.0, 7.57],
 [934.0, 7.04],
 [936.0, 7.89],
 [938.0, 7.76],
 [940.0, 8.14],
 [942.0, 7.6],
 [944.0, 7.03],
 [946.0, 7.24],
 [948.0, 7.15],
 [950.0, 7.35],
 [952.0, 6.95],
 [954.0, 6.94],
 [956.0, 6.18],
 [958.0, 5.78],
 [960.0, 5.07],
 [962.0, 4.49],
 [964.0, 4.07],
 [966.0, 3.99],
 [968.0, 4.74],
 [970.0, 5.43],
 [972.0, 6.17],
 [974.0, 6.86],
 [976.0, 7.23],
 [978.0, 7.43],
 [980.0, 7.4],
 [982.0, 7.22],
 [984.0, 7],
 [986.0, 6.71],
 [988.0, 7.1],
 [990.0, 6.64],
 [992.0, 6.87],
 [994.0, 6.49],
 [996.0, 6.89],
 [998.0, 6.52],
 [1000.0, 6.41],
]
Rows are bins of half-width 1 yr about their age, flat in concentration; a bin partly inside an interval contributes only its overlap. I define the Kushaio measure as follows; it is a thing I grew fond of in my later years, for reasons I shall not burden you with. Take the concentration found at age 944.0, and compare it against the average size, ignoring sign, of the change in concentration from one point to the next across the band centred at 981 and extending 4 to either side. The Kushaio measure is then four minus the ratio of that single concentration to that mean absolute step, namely -45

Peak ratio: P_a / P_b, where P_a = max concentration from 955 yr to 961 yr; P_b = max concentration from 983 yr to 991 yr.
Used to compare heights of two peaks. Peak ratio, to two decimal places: 0.87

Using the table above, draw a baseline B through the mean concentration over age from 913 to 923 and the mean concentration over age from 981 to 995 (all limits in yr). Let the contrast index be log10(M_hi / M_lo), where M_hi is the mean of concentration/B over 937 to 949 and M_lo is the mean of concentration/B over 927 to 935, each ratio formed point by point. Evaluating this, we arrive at 0.02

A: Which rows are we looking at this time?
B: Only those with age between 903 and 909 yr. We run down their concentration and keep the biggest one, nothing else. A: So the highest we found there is 6.95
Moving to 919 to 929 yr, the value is 6.97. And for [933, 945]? 8.14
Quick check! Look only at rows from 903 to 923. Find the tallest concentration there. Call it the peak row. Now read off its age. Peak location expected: 904.0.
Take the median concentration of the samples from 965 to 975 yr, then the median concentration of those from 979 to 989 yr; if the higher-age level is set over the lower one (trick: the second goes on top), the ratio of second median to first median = 1.31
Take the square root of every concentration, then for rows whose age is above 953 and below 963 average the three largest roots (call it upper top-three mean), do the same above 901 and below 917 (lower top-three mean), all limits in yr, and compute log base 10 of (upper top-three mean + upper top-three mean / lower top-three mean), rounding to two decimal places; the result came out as 0.54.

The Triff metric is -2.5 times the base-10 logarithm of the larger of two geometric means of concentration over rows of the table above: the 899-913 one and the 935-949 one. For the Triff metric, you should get -2.19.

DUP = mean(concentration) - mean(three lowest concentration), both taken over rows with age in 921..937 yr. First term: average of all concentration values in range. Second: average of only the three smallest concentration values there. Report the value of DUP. 0.32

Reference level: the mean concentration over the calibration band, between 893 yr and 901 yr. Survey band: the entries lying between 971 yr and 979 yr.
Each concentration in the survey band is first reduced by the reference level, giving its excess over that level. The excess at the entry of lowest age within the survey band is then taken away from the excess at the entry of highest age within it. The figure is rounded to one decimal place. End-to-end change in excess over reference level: 1.3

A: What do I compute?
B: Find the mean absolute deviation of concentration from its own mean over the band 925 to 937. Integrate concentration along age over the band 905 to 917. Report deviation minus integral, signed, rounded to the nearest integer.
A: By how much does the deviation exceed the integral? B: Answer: -78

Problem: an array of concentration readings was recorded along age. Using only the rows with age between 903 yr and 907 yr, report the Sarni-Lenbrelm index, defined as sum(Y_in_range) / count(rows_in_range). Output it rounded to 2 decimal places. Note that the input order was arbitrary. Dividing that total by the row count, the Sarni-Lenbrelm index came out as 6.65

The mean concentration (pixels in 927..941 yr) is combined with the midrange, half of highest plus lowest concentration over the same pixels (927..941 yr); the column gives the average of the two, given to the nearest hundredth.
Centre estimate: 7.53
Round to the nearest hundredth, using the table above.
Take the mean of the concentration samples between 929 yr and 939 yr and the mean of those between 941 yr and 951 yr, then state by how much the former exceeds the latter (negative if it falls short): 0.20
